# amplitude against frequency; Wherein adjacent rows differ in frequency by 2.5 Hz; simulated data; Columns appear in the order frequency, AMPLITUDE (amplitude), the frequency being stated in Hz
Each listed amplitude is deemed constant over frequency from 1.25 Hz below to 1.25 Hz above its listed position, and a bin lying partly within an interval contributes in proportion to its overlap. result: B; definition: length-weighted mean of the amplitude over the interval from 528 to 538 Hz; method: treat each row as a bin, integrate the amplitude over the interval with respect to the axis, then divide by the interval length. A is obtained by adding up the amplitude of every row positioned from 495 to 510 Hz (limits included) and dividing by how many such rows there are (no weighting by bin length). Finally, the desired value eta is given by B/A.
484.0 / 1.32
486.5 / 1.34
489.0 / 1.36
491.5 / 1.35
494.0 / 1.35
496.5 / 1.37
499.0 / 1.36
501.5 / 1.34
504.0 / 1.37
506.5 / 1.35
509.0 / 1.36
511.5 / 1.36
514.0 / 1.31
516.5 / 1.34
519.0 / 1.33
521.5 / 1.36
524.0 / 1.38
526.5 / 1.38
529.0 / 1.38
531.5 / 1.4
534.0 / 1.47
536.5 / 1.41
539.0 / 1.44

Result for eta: 1.04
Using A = 1.36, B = 1.42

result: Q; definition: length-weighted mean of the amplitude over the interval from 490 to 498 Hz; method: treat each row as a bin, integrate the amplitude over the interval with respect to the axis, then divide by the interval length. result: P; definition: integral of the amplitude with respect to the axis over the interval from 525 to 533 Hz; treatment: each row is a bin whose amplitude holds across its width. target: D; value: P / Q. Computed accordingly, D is 8.19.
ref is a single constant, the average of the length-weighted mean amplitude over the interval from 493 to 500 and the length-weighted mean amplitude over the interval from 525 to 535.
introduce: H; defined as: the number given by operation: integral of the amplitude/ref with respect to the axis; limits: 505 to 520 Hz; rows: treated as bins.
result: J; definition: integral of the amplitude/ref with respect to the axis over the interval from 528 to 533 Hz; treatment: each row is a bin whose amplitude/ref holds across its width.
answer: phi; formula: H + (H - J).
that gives 24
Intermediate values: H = 14.6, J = 5.0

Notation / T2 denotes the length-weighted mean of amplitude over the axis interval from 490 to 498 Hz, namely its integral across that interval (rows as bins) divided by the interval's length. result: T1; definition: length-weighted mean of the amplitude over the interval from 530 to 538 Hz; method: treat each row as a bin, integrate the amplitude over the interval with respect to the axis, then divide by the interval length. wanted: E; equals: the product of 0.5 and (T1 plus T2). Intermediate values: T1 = 1.43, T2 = 1.36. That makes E 1.39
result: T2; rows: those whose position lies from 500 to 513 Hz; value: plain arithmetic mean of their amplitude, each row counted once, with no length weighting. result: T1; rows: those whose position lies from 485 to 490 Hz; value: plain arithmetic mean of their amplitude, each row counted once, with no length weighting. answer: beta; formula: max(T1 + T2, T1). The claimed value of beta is 2.71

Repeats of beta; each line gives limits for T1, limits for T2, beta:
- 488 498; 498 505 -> 2.71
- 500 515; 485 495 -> 2.70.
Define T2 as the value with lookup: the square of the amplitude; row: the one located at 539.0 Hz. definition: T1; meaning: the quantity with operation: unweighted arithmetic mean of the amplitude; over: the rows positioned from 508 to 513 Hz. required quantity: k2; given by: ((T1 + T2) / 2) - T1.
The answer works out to 0.36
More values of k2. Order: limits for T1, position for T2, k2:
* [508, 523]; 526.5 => 0.28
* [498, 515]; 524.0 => 0.28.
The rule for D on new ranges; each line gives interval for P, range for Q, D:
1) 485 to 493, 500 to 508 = 7.97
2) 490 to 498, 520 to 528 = 7.91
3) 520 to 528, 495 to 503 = 8.09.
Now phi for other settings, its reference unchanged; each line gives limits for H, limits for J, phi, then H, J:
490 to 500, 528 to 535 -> 12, 9.8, 7.2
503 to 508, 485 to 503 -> -8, 4.9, 17.6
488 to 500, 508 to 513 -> 19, 11.8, 4.9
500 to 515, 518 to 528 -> 19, 14.6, 9.9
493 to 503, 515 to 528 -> 7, 9.8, 12.8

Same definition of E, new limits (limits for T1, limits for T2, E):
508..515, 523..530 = 1.36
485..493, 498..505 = 1.35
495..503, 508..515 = 1.35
